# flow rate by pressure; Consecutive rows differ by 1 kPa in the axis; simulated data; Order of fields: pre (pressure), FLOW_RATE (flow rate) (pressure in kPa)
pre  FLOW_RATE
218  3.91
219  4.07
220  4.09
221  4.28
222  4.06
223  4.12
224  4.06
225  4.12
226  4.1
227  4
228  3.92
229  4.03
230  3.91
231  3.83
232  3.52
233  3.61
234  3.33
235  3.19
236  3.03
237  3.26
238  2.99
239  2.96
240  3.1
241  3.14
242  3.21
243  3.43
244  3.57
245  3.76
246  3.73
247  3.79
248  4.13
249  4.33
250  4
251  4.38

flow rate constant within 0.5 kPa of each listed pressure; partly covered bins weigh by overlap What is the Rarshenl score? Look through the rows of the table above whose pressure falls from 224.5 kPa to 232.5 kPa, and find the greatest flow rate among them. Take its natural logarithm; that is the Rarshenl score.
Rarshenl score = 1.42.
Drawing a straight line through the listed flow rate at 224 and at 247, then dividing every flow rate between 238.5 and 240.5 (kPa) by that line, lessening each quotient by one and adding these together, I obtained -0.44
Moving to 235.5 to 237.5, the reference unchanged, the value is -0.39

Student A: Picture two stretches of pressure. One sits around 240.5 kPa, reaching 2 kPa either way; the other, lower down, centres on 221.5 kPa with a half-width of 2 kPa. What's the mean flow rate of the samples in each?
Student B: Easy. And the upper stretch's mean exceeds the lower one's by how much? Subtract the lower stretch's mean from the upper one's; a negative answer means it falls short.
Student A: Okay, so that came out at -1.0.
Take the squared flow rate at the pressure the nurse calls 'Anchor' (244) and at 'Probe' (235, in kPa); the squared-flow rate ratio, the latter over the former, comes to 0.80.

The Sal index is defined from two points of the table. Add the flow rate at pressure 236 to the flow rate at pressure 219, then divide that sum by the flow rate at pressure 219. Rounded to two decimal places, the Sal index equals 1.74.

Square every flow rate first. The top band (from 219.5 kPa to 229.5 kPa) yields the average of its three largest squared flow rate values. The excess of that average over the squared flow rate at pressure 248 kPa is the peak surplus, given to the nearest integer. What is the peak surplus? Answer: 0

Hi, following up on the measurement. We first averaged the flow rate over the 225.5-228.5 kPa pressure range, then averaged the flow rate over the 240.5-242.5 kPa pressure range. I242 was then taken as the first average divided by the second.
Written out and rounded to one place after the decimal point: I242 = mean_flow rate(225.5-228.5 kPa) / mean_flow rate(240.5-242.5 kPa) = 1.3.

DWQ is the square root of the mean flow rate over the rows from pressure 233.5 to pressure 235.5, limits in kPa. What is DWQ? 1.81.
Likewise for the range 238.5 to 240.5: 1.74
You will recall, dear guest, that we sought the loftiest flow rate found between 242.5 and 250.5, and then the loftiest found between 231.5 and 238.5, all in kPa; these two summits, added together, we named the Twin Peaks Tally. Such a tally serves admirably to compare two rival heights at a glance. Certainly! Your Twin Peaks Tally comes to 7.9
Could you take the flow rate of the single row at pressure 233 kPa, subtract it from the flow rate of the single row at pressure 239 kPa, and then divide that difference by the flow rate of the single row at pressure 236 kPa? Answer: -0.21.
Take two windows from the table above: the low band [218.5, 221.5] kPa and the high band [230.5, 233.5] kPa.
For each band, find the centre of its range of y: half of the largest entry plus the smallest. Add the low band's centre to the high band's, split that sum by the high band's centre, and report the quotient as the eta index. 2.14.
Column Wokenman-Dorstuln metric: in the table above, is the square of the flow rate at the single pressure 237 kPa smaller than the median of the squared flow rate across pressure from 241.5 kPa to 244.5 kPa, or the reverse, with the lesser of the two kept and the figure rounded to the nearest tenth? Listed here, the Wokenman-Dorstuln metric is 10.6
